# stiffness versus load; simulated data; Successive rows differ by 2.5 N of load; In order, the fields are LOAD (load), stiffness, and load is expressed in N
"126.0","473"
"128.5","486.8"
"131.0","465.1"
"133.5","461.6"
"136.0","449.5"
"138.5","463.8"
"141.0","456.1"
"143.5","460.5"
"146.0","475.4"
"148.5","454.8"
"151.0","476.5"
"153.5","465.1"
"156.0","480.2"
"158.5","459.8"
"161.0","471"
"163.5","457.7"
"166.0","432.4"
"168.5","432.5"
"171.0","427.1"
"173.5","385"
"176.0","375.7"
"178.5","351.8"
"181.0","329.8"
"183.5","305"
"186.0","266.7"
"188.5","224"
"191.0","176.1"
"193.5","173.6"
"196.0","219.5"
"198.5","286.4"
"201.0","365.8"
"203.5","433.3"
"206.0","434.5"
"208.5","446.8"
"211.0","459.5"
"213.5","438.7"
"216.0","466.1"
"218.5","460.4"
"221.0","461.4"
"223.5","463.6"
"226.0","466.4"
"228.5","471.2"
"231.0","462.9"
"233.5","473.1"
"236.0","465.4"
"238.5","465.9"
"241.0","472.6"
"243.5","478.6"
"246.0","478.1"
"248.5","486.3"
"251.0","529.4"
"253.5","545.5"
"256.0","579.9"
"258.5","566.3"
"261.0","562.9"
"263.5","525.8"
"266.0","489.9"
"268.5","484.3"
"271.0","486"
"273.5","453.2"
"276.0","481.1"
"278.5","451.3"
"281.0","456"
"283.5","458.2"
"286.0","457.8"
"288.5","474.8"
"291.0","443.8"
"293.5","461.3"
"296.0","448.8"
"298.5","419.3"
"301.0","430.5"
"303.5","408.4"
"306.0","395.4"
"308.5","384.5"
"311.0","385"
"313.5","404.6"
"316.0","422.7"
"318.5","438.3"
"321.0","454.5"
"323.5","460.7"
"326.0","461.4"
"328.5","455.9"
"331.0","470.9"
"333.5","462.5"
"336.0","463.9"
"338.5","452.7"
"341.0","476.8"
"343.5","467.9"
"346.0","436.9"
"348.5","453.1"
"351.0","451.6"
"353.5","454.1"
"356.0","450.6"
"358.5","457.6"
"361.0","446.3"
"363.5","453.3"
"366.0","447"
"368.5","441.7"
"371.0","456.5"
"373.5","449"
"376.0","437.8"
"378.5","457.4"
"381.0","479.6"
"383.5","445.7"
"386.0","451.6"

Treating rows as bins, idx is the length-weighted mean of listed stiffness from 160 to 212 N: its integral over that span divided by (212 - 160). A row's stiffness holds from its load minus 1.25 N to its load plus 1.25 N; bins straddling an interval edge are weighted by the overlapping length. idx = 354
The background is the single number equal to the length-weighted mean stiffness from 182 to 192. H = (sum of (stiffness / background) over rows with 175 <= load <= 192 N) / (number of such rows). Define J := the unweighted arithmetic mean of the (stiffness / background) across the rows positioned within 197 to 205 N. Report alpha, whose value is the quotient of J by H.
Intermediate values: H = 1.2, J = 1.47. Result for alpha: 1.25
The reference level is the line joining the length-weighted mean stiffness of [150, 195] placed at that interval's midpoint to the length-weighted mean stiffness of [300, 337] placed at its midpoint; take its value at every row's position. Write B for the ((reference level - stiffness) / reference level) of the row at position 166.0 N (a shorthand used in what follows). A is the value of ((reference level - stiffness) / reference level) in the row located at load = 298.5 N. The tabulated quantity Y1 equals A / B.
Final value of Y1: -0.07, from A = 0.01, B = -0.18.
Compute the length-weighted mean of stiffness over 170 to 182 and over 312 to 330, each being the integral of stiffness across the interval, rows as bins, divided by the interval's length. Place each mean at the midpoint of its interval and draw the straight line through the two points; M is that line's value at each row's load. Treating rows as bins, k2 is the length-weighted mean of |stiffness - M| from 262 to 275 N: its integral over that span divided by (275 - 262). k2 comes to 72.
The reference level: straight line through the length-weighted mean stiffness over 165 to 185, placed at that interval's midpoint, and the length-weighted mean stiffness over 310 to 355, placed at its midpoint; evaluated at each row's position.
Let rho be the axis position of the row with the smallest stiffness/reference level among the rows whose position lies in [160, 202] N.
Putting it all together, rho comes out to 193.5 N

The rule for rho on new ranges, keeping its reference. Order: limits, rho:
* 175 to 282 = 193.5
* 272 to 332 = 311.0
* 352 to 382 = 376.0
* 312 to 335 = 313.5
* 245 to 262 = 246.0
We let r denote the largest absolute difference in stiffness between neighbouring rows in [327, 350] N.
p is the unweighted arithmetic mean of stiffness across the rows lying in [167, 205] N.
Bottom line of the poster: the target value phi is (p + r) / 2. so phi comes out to 174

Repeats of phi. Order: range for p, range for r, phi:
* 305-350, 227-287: 242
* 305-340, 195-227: 258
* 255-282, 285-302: 267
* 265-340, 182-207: 263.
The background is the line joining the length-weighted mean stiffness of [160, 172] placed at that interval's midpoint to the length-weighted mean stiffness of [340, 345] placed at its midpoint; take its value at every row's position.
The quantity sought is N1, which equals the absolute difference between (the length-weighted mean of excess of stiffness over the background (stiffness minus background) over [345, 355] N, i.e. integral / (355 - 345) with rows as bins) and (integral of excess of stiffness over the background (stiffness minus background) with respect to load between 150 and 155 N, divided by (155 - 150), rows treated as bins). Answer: 51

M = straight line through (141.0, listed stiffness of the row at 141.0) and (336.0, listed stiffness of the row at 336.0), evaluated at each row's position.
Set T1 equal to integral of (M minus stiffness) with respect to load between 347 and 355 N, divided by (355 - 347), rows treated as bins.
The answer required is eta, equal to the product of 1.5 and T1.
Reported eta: 18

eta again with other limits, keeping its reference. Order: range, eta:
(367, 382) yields 18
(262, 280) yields -32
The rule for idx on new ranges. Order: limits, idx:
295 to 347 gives 438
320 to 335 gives 461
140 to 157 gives 467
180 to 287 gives 434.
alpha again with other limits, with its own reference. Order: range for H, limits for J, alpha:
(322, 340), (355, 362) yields 0.98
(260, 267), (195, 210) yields 0.69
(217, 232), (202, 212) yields 0.96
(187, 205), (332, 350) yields 1.71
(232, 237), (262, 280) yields 1.03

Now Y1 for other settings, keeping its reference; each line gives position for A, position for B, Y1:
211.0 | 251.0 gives 0.61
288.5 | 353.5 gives 9.81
